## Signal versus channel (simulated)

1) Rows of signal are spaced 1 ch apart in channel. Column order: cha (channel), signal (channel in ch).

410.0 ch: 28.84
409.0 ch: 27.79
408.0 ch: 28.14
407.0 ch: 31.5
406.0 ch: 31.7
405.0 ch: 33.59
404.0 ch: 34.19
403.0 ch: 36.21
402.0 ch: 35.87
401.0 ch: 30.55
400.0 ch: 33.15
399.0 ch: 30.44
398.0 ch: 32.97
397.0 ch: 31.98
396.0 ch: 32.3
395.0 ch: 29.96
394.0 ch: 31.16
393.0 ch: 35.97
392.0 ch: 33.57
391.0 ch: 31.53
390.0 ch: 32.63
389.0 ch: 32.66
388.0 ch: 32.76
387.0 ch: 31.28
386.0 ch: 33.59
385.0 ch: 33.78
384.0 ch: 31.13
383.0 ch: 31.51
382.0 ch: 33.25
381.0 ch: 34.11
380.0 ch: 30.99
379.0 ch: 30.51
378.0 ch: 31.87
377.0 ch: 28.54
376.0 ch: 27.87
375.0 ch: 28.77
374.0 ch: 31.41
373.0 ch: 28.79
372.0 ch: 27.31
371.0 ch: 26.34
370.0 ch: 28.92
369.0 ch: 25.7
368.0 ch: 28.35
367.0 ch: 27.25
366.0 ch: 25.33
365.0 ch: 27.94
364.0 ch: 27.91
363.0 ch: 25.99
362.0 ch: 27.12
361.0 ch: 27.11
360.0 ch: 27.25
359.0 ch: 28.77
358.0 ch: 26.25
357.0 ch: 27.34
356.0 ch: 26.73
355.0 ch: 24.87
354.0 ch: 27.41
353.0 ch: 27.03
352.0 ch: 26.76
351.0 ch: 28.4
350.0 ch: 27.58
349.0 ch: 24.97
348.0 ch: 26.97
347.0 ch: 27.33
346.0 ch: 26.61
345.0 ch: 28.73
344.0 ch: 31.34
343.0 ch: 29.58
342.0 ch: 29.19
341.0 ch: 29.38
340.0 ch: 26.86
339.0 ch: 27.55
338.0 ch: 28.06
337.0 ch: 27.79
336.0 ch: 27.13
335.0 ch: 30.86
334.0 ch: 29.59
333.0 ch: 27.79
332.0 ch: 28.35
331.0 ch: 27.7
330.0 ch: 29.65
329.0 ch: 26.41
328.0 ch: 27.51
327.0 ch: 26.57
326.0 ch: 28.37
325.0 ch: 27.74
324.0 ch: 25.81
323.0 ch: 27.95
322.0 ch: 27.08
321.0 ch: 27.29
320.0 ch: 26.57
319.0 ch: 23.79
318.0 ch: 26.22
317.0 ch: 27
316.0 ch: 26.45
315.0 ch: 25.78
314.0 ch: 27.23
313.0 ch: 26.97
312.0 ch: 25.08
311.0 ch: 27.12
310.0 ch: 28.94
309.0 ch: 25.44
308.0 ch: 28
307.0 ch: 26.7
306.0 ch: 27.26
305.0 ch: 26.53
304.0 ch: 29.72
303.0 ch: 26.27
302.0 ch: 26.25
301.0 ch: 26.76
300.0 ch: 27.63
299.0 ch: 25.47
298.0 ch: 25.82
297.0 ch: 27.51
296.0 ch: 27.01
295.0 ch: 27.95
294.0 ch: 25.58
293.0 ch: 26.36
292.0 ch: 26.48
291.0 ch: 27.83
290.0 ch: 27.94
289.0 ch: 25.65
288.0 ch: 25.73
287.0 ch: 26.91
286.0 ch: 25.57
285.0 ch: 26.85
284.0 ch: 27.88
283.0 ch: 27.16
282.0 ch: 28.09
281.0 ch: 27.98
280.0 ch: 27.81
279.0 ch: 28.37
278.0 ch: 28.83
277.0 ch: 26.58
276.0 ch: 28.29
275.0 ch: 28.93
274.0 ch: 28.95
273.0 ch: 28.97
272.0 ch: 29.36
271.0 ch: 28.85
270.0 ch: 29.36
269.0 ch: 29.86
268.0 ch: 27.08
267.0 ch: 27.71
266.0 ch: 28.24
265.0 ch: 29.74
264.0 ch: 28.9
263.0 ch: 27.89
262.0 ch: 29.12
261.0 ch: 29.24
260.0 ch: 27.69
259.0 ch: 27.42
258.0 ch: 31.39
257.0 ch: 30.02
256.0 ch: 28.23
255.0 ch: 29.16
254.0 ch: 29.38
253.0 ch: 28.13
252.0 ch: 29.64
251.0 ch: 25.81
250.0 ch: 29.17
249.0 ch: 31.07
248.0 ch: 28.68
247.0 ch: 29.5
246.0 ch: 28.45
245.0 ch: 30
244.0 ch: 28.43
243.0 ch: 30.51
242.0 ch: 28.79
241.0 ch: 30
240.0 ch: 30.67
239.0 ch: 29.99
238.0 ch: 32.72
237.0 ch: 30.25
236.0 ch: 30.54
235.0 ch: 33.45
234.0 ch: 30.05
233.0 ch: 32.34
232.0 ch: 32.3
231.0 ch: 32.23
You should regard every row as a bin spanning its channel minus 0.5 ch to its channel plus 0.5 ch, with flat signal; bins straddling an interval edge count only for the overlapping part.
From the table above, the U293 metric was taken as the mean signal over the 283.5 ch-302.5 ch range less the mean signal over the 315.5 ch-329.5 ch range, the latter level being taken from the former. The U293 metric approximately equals 0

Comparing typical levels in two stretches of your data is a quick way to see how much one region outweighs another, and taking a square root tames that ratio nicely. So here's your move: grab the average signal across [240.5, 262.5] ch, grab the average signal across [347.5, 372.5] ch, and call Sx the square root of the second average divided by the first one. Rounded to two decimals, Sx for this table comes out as 0.96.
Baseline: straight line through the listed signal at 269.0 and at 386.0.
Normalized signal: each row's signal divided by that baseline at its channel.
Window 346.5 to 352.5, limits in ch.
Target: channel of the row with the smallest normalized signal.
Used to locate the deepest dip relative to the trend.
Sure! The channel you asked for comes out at 349.0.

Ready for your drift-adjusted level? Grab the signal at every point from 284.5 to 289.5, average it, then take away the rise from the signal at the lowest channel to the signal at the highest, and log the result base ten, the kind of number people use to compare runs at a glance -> 1.437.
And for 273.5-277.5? 1.485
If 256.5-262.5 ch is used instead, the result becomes 1.478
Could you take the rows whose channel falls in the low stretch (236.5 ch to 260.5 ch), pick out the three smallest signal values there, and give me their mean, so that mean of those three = 27.0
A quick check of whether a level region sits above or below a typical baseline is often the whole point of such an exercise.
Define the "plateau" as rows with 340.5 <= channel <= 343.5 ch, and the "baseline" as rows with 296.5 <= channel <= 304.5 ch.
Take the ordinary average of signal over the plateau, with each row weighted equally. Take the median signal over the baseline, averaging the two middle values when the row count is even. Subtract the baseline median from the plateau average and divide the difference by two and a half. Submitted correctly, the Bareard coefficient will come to 1.1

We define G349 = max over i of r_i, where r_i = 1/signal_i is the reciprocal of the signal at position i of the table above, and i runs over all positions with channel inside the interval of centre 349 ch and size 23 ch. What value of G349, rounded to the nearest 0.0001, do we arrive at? 0.0402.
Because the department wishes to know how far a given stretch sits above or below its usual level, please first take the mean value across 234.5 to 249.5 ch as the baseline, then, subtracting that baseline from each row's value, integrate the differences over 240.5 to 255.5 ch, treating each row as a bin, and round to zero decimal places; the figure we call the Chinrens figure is -16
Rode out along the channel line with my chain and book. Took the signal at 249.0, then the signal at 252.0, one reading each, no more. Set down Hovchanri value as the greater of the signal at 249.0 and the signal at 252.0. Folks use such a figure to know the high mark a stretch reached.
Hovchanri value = 31.1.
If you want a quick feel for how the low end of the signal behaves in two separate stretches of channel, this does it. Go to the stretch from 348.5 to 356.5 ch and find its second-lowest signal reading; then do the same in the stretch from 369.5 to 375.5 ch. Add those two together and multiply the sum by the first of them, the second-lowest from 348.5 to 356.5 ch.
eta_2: 1305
